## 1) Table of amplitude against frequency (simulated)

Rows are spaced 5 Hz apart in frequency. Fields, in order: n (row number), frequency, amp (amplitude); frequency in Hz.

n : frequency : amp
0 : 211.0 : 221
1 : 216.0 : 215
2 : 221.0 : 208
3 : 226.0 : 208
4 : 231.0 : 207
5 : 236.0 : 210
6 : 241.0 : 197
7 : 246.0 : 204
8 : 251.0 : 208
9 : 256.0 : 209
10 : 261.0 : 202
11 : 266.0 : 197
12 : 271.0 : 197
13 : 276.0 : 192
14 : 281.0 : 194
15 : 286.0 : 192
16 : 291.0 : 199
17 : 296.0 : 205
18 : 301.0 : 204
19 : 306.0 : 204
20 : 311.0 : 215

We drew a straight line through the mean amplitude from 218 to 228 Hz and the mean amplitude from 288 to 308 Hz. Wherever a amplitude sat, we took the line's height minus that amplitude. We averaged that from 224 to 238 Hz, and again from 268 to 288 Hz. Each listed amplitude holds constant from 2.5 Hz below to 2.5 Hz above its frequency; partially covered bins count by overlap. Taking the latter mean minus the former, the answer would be 11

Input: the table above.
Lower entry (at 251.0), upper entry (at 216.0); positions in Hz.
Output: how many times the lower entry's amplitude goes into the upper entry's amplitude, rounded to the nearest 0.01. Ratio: 1.03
